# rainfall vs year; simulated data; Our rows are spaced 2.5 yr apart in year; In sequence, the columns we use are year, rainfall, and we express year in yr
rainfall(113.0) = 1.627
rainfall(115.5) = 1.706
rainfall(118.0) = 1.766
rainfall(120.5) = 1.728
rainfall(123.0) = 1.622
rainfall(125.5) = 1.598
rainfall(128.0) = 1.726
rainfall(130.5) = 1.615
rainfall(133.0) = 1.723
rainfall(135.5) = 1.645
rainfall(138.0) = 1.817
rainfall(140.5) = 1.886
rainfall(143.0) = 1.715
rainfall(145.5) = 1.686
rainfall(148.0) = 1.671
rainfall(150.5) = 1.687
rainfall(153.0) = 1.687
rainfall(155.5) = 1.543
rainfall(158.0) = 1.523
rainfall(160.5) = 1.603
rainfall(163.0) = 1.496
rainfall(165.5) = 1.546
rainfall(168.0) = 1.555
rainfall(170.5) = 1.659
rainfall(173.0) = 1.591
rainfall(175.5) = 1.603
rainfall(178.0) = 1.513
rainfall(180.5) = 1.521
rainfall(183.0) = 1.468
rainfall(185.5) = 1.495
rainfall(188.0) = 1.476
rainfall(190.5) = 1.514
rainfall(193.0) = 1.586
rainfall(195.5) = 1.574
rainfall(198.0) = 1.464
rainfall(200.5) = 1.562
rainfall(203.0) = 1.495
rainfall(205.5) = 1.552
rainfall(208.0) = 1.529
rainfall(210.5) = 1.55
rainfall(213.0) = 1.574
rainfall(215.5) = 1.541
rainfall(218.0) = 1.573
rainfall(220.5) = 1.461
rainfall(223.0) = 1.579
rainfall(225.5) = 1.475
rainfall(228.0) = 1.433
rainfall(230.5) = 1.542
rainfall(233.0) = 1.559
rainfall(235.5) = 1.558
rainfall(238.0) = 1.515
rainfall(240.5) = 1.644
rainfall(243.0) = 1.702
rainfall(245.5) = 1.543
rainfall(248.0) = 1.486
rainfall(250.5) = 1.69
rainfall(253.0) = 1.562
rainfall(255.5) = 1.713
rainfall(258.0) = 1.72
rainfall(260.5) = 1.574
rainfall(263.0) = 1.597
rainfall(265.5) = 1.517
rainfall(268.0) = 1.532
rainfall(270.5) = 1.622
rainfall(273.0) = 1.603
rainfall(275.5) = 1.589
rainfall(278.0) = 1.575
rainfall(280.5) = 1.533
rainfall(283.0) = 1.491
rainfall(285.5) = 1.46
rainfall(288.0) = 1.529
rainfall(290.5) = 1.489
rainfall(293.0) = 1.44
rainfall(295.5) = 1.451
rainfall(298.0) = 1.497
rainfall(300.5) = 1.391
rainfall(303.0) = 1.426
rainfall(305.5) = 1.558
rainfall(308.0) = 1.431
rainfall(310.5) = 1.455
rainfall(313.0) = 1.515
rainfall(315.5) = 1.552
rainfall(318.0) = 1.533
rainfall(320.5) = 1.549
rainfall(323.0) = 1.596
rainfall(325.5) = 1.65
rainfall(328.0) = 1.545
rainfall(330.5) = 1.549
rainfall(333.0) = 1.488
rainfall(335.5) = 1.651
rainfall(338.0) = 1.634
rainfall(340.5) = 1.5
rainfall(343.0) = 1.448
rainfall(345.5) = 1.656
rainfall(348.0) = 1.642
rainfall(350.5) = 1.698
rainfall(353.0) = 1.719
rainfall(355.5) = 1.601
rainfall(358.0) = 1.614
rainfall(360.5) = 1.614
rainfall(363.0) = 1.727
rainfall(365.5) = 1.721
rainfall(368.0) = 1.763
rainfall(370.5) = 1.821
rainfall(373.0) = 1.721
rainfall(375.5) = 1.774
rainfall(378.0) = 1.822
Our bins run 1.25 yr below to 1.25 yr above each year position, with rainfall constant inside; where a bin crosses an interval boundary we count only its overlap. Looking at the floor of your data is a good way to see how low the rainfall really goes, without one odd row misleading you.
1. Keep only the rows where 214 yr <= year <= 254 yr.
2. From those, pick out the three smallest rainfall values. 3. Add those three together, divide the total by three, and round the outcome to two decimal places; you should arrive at 1.46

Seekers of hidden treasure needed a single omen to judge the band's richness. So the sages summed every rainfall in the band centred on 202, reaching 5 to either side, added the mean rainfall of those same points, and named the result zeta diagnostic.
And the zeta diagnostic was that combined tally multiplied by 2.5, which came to 19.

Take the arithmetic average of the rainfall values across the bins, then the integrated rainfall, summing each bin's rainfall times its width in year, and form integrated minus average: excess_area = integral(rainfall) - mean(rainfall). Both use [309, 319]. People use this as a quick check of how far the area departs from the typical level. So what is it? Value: 13.6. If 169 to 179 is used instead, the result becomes 14.3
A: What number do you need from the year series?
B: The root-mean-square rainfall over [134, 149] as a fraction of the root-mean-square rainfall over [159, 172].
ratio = 1.106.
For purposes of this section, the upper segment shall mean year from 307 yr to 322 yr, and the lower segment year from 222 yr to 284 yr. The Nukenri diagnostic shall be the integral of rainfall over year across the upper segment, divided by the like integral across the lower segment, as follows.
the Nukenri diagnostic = 0.23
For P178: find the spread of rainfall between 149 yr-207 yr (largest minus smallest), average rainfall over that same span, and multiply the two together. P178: 0.35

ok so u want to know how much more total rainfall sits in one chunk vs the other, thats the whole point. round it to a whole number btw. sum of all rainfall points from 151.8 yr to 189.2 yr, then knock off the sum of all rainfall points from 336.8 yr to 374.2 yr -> -2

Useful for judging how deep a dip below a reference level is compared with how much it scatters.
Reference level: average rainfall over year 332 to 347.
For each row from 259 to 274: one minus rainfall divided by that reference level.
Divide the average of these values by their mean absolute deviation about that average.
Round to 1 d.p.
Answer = -0.3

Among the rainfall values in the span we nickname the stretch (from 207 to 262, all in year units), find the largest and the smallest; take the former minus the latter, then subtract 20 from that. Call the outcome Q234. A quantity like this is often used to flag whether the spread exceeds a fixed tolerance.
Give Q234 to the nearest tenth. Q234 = -19.7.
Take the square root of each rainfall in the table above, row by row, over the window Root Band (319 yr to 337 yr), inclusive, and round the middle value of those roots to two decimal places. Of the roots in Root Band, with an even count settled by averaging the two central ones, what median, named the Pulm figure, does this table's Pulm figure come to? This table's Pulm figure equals 1.24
